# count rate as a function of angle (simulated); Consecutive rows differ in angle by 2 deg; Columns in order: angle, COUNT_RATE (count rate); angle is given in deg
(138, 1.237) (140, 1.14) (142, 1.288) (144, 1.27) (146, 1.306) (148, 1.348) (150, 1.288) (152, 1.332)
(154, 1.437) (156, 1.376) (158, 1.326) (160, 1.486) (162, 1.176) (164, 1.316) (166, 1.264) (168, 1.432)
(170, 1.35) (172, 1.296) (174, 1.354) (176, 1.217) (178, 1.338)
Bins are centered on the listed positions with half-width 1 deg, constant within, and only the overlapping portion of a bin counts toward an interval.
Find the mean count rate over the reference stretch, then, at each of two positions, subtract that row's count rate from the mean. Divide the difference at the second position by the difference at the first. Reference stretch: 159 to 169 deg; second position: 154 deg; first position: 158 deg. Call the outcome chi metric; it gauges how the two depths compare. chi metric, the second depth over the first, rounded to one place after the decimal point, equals -11.6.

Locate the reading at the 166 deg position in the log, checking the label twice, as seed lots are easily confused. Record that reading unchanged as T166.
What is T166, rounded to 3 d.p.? 1.264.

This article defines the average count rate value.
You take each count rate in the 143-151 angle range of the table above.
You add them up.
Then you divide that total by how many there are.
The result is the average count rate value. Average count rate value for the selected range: 1.303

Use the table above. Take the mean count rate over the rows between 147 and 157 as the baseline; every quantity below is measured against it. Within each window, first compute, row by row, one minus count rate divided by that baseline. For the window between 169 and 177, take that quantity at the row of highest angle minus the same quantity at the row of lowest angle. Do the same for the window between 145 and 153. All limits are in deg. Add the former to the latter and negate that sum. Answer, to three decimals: -0.079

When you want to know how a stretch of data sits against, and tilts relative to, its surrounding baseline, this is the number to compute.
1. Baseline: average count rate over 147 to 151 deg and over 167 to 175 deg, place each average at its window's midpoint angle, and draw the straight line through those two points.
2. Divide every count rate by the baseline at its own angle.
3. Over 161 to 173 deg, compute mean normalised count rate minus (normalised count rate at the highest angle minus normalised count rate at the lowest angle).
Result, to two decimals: 0.89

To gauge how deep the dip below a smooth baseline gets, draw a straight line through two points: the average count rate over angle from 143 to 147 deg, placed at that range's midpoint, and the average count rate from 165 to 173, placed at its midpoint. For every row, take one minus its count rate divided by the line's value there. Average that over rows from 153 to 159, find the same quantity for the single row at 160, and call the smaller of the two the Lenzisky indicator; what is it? -0.128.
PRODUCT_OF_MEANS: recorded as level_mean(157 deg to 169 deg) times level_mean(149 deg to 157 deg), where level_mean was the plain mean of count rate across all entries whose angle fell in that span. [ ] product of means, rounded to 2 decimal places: 1.81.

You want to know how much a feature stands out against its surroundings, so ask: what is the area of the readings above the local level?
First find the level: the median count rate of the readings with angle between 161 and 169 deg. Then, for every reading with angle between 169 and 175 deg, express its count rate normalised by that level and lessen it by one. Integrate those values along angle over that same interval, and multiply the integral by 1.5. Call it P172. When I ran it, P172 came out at 0.30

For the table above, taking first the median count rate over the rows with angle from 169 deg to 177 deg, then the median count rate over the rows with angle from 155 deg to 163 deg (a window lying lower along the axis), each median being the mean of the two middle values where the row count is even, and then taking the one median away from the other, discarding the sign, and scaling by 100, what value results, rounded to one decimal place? 2.8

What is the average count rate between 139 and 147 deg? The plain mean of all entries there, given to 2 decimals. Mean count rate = 1.25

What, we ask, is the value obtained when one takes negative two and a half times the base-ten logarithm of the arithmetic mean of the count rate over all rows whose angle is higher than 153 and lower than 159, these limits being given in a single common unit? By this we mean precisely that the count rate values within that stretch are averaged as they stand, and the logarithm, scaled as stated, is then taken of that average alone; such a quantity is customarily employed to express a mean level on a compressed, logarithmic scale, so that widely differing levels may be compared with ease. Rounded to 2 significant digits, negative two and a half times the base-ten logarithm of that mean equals -0.35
